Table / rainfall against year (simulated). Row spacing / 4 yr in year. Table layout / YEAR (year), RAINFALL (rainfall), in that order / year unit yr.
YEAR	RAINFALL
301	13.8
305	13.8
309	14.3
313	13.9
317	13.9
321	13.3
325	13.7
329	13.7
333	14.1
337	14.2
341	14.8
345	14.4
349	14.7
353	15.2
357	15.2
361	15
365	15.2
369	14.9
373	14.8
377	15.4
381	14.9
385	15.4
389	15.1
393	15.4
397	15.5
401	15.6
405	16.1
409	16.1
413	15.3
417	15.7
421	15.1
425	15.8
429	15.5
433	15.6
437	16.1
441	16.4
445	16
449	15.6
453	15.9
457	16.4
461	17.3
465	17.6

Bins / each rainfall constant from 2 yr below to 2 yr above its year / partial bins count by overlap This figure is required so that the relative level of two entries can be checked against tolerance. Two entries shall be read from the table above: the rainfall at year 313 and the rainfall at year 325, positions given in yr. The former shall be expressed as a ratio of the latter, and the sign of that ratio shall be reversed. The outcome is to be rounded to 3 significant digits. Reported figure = -1.01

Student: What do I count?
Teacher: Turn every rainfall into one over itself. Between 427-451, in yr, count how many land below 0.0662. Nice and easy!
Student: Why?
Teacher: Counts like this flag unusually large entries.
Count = 6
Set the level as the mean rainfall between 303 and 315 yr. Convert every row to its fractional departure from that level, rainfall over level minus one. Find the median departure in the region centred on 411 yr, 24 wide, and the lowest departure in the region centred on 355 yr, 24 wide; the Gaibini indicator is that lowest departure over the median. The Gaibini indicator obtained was 0.24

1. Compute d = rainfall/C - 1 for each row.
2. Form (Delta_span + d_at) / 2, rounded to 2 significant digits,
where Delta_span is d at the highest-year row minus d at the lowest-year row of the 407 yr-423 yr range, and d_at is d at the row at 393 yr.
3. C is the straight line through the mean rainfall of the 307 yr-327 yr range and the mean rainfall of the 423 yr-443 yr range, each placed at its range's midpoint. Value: -0.031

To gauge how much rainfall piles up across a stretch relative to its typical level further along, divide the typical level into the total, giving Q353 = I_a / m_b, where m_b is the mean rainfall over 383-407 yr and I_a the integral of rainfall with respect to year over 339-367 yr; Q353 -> 27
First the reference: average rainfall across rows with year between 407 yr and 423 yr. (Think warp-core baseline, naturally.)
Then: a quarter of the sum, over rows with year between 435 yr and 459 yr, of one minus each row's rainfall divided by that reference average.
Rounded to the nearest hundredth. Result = -0.05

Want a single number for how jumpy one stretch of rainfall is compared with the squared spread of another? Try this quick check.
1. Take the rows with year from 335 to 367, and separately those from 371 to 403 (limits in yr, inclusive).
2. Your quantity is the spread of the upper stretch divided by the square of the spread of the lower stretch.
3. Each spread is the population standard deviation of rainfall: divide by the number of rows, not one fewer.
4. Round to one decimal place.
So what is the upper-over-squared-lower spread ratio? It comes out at 2.1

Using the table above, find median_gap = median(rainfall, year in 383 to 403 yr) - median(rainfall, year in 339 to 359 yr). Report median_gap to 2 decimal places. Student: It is 0.60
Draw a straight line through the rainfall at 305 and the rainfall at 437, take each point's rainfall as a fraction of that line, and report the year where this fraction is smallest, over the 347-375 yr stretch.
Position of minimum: 373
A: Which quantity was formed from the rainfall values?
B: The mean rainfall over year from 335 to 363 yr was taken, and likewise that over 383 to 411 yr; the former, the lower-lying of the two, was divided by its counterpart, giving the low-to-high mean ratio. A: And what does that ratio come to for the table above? 0.95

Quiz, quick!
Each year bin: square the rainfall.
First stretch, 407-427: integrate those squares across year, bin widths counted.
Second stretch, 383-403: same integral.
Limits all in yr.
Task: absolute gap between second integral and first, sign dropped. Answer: 126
